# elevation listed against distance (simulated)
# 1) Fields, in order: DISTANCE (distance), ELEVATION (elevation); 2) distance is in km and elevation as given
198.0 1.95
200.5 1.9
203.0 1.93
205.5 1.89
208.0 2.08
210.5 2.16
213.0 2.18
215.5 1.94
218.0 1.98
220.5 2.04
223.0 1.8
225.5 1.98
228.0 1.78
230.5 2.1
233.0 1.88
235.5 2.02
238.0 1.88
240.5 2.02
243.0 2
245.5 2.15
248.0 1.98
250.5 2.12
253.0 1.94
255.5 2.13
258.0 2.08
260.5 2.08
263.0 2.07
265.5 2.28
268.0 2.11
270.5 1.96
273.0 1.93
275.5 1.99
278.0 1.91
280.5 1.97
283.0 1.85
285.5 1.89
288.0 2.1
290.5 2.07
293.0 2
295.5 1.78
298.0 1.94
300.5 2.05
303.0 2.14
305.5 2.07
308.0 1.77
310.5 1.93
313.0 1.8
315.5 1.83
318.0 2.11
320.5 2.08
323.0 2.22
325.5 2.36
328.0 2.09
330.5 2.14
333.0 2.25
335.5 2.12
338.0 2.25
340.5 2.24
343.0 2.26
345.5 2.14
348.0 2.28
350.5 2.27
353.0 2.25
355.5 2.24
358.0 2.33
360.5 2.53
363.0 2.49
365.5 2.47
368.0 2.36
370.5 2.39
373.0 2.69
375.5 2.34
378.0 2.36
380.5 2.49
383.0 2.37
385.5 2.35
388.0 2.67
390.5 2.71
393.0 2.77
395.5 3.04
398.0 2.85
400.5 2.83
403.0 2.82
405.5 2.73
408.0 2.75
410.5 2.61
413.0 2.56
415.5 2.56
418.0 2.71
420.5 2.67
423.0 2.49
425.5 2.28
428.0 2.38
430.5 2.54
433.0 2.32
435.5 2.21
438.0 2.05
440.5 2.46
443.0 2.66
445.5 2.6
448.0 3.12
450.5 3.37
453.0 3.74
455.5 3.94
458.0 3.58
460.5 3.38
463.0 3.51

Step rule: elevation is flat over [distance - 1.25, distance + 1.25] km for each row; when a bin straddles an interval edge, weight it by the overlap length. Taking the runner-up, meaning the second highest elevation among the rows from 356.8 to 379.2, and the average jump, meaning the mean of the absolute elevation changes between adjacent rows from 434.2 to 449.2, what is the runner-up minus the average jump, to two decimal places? 2.26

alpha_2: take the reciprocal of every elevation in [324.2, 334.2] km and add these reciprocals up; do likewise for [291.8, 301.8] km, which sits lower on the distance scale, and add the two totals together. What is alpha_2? 3.88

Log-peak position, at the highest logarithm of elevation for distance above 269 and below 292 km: 288.0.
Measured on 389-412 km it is 395.5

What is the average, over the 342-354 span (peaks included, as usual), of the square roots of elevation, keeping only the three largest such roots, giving 1.51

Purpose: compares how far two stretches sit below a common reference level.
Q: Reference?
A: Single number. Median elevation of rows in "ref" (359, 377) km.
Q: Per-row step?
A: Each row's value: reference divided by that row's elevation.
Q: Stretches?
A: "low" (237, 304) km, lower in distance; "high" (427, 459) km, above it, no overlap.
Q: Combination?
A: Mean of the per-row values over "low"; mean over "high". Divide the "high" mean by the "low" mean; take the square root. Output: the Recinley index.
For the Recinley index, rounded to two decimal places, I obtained 0.86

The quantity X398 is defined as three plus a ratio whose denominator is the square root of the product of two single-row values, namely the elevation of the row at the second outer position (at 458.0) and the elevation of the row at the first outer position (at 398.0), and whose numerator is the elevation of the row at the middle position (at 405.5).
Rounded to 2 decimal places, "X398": 3.85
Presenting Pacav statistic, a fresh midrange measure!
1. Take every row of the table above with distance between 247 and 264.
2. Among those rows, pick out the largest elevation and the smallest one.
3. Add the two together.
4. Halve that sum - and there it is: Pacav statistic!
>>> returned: 2.0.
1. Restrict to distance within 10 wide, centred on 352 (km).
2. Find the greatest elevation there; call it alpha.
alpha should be 2.28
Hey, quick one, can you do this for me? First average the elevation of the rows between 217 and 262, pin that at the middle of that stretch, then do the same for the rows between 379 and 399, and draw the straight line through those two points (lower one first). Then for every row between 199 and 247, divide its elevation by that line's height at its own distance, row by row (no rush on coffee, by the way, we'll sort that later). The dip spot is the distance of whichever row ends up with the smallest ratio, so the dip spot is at 228.0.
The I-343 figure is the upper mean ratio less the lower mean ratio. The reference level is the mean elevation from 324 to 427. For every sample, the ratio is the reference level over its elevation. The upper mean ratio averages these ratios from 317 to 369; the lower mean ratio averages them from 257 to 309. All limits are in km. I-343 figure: -0.14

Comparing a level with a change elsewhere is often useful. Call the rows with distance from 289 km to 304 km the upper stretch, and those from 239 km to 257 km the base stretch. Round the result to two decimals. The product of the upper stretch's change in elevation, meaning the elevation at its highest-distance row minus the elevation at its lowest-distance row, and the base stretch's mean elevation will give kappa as 0.14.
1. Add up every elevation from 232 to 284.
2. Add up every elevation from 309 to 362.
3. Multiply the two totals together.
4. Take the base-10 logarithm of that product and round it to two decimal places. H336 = 3.29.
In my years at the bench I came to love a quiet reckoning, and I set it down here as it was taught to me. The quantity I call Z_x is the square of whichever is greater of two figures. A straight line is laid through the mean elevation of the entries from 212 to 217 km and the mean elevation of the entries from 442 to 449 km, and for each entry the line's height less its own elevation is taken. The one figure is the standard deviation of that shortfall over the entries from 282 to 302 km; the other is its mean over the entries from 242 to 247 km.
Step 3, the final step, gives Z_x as 0.01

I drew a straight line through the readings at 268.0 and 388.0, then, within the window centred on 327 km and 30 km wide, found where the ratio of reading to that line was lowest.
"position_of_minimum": 313.0 km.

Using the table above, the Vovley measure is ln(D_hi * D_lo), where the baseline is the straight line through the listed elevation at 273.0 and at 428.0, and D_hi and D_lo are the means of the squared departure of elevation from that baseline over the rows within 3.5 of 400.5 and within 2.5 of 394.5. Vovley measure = -2.2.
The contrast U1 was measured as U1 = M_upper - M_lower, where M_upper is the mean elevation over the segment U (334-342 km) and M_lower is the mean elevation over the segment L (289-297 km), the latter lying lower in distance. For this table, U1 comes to 0.25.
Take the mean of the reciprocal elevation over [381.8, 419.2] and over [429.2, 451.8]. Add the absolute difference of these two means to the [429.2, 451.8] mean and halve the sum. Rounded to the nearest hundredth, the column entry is 0.21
